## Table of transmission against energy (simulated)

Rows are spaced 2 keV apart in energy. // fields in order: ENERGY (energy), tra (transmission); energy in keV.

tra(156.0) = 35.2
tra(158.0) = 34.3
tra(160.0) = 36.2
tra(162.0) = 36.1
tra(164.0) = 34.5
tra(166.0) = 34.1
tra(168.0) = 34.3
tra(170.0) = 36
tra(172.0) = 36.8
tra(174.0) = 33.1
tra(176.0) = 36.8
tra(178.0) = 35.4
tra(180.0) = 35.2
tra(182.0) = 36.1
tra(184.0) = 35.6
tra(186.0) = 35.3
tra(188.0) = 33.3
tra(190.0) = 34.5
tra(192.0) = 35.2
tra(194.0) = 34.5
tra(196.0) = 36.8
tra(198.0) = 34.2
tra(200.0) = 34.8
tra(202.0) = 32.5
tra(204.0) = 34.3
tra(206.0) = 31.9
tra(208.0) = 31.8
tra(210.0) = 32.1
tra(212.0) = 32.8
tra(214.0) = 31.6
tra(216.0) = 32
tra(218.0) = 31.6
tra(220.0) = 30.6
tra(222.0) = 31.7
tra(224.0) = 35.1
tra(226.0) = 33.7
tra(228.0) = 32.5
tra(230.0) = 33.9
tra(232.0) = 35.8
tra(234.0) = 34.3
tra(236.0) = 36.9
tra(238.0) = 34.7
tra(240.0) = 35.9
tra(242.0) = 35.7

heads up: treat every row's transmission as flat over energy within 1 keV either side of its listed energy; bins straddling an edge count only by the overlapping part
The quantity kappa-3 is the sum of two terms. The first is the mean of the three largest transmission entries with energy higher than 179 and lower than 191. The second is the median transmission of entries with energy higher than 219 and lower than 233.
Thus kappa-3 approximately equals 69.4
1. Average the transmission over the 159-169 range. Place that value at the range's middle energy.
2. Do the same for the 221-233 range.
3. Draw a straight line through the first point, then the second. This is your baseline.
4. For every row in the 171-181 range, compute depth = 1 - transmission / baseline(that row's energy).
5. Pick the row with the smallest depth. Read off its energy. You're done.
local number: 176.0 keV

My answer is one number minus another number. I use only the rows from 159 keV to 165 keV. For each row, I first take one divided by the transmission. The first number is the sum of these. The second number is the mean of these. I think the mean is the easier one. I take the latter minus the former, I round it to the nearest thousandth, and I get -0.056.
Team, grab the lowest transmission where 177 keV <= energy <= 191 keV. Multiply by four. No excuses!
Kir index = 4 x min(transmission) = 133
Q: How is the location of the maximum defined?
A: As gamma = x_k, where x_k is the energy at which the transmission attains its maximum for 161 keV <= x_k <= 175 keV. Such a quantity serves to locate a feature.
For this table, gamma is 172.0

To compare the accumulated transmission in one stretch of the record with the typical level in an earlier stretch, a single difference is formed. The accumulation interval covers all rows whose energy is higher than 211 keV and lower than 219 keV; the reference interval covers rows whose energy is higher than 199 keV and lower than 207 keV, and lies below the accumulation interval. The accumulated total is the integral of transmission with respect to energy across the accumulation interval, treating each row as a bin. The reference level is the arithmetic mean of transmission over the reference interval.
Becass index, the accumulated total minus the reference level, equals 223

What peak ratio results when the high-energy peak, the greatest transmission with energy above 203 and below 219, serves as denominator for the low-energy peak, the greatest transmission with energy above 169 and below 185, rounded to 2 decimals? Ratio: 1.07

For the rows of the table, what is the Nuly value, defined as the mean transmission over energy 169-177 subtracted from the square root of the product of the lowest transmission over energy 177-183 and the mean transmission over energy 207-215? -2.1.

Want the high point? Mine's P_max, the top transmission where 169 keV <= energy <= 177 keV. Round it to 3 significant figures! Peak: 36.8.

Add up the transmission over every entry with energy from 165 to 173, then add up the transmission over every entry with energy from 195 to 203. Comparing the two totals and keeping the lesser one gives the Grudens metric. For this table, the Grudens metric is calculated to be 138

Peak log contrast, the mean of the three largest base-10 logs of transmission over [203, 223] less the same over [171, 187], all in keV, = -0.04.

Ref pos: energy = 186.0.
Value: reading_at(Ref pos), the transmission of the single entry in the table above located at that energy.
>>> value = 35.3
